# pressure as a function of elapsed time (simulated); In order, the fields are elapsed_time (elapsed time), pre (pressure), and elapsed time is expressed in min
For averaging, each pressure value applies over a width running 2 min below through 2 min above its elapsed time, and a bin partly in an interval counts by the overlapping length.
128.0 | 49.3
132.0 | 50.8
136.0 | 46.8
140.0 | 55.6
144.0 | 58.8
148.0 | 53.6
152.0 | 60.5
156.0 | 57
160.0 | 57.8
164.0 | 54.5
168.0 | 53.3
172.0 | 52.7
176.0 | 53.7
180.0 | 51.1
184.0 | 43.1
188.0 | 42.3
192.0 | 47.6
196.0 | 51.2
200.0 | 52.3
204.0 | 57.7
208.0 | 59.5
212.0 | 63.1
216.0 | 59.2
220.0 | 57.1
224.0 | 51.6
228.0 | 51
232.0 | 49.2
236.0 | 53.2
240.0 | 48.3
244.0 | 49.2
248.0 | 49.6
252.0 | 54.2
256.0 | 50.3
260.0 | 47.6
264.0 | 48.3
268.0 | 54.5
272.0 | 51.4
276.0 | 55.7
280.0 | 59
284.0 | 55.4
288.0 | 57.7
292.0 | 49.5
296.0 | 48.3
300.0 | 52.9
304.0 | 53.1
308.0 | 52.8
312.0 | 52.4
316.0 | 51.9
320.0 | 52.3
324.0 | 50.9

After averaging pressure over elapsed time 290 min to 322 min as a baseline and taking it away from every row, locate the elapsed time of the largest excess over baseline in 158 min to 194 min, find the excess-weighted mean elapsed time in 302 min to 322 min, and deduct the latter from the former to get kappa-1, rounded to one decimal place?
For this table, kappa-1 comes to -149.6 min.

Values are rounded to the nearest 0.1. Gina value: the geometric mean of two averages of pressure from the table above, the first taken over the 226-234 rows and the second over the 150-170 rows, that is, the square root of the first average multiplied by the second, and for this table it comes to 53.3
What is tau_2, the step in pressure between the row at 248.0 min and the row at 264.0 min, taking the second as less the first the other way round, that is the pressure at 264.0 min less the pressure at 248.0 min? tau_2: -1.3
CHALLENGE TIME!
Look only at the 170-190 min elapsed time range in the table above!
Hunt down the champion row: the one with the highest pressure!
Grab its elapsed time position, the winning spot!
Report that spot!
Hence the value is 176.0 min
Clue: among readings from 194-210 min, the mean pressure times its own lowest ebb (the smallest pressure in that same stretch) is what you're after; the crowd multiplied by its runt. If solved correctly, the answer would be 2825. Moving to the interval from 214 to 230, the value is 2791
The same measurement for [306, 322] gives 2717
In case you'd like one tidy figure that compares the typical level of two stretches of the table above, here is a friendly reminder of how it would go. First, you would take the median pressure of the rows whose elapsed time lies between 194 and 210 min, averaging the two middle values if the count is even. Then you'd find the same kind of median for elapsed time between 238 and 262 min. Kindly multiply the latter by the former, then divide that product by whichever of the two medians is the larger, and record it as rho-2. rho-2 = 49.4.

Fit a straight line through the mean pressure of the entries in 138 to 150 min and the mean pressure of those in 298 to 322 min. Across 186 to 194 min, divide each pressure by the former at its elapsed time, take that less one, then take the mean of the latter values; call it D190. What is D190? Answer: -0.18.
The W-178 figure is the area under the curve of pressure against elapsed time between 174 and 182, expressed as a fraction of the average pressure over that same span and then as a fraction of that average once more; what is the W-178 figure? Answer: 0.15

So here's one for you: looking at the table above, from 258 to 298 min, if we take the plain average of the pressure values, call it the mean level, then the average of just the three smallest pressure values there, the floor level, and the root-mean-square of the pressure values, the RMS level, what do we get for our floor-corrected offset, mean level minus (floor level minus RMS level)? 57.6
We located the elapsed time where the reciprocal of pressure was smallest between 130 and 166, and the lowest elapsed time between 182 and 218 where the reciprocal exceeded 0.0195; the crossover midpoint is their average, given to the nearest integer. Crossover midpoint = 168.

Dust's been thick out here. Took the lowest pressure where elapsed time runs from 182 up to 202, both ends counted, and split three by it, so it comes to 0.0709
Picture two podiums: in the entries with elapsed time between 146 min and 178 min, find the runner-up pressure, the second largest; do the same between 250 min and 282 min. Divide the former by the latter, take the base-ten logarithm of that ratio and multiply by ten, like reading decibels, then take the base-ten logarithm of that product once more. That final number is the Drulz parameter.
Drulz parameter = -0.79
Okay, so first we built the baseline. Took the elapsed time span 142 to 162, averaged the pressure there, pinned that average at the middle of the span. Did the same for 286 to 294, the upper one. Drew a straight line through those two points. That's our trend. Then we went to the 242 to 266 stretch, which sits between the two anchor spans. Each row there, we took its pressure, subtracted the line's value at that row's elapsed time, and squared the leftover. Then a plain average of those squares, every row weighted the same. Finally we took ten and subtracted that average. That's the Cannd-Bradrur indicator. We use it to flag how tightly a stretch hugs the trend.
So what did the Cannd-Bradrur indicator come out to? -17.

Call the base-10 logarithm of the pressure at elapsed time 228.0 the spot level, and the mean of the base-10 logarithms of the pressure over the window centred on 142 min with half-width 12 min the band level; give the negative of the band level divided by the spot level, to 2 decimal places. -1.02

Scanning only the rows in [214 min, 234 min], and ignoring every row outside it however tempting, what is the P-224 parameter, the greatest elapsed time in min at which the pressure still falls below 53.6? 232.0 min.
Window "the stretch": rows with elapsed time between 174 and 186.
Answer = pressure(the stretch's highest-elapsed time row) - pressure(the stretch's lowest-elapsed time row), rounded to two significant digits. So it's -11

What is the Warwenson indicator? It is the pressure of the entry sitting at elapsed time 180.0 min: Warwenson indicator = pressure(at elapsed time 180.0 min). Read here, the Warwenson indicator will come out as 51.1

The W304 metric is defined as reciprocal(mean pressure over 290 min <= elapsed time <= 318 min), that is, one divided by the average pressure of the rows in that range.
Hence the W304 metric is 0.0194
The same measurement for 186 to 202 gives 0.0207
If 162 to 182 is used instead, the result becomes 0.0188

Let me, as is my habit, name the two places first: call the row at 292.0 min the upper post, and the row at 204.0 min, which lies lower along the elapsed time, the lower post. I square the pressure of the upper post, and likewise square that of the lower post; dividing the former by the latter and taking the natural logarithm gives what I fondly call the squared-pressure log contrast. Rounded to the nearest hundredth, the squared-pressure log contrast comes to -0.31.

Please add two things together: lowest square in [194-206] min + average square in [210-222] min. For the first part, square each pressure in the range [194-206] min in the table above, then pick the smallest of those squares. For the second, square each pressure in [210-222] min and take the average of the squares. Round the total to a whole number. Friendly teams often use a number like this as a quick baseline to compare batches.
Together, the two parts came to 6204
